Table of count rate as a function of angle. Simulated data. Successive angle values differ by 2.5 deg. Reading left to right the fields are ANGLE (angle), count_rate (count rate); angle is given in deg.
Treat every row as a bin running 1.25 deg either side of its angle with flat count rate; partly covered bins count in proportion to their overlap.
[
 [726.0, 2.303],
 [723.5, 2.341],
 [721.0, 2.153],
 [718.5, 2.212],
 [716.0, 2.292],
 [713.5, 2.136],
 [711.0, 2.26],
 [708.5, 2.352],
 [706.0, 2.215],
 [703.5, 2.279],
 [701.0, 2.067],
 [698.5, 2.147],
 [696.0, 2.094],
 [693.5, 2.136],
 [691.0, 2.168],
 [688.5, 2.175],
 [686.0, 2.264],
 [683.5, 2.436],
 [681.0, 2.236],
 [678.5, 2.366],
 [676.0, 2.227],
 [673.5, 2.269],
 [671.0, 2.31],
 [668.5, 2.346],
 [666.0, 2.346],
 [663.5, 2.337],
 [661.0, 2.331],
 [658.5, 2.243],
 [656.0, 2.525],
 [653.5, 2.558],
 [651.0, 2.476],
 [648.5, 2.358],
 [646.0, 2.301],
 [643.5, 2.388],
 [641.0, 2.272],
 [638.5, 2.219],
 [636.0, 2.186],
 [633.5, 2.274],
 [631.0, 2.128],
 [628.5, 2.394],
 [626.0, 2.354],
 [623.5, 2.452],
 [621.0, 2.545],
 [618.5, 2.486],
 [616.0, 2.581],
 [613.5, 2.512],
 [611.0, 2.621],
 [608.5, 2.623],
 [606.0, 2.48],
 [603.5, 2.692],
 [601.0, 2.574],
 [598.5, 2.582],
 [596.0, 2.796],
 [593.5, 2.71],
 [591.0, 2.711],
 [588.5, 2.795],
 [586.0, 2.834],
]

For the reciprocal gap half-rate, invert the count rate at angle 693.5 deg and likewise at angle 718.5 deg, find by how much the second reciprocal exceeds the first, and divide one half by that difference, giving -31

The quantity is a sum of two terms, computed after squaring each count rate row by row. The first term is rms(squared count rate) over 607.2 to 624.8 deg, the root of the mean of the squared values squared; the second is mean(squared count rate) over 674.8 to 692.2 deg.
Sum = 11.6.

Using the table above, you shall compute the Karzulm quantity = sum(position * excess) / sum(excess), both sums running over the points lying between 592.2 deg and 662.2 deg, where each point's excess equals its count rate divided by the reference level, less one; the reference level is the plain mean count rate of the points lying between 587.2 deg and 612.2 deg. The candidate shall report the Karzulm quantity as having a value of 638.1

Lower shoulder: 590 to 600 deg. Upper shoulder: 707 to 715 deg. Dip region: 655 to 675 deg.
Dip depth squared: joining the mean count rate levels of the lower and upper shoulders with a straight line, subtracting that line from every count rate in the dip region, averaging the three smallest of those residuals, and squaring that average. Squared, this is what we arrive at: 0.022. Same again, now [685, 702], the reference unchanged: 0.042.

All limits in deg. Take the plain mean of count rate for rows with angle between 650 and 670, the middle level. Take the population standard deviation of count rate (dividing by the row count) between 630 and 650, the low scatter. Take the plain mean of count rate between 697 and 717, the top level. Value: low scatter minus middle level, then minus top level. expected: -4.53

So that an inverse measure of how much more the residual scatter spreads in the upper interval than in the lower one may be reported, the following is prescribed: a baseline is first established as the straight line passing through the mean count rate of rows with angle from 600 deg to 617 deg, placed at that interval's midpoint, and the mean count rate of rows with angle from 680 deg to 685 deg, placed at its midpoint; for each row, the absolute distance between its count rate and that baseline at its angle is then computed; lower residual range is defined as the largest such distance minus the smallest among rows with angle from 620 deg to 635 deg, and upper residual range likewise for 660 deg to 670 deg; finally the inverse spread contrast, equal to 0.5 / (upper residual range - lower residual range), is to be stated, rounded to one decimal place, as -1.5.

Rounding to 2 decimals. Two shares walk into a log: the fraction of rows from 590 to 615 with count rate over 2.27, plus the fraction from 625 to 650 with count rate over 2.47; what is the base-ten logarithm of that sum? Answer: 0.00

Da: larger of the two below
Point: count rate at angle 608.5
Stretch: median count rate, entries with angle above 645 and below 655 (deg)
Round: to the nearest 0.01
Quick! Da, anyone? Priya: 2.62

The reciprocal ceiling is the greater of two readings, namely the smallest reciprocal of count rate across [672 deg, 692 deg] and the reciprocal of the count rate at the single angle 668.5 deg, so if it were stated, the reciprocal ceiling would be 0.426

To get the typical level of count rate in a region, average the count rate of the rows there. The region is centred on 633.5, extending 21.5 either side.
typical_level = 2.38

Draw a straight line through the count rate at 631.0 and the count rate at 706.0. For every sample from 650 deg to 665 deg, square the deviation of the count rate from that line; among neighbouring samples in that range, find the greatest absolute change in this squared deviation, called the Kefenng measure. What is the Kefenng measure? 0.13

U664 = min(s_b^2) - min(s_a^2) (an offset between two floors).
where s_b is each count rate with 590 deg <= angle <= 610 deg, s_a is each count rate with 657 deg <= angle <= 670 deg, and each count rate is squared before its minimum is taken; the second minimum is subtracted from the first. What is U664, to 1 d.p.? 1.1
